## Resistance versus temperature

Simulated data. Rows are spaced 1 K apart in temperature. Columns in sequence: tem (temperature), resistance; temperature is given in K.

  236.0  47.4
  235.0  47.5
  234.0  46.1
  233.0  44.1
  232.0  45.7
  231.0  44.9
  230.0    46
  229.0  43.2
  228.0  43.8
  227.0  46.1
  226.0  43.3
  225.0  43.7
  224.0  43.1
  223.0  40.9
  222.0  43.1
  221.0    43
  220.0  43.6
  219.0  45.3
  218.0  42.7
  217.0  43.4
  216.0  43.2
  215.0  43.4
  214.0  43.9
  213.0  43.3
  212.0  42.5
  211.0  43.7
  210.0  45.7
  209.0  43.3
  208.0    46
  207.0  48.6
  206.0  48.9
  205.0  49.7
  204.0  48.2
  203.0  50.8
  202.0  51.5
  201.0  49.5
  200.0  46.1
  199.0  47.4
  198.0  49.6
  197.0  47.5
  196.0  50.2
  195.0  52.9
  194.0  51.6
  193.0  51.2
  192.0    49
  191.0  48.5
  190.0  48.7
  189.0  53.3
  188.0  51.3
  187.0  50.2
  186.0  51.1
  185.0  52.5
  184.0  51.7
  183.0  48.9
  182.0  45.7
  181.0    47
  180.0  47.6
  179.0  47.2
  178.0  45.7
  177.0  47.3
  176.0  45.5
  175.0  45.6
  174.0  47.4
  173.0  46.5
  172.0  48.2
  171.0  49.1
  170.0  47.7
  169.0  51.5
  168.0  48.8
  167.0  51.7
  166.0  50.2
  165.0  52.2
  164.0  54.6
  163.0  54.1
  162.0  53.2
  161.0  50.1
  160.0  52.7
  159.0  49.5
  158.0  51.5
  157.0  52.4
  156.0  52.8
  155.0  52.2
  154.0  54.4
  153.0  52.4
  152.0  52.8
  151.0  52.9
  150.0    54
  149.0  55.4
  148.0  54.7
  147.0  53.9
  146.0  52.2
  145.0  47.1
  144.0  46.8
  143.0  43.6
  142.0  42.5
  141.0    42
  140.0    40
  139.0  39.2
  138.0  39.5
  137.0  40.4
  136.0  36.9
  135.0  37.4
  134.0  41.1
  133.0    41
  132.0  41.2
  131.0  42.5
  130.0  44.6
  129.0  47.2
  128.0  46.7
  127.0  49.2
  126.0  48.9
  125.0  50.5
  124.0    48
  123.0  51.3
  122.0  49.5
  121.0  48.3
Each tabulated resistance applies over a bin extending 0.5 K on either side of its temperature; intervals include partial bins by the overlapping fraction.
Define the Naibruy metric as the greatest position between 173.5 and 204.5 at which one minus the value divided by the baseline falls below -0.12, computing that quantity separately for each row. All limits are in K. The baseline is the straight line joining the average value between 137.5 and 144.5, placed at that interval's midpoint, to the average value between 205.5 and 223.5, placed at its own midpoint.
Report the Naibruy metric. 203.0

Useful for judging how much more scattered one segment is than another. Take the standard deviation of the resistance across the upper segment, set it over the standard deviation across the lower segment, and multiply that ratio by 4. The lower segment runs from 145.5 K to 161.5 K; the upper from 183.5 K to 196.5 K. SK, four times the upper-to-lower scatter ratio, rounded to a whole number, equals 4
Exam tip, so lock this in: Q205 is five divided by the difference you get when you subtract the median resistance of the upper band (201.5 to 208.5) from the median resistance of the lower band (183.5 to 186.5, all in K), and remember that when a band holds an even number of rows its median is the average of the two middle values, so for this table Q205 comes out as 1.79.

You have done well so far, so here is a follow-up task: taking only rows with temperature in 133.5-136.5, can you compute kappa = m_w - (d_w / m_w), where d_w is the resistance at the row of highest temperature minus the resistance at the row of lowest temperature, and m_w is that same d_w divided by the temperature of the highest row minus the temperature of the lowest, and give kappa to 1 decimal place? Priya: -4.1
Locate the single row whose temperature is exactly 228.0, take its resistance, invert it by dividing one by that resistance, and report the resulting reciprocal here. 0.0228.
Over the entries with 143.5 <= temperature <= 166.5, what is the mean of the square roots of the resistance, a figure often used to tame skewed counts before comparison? 7.23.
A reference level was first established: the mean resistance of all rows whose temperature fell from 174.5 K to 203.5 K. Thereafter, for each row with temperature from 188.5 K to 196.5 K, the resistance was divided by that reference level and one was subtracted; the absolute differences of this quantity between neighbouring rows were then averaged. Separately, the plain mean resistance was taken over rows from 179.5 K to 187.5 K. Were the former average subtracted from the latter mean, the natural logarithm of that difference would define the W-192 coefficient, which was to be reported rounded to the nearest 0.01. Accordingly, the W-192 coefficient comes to 3.90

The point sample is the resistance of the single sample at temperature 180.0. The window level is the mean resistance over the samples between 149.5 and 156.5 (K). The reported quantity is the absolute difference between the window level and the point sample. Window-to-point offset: 5.5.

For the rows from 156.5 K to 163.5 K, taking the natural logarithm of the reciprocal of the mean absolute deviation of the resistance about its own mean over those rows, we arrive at -0.29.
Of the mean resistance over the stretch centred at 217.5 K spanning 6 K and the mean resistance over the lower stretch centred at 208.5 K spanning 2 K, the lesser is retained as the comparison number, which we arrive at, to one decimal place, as 43.6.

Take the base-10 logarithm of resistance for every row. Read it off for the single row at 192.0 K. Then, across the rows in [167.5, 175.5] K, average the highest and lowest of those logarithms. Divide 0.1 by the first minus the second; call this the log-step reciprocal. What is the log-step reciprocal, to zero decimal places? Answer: 21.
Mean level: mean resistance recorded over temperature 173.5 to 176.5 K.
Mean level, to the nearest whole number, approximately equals 46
